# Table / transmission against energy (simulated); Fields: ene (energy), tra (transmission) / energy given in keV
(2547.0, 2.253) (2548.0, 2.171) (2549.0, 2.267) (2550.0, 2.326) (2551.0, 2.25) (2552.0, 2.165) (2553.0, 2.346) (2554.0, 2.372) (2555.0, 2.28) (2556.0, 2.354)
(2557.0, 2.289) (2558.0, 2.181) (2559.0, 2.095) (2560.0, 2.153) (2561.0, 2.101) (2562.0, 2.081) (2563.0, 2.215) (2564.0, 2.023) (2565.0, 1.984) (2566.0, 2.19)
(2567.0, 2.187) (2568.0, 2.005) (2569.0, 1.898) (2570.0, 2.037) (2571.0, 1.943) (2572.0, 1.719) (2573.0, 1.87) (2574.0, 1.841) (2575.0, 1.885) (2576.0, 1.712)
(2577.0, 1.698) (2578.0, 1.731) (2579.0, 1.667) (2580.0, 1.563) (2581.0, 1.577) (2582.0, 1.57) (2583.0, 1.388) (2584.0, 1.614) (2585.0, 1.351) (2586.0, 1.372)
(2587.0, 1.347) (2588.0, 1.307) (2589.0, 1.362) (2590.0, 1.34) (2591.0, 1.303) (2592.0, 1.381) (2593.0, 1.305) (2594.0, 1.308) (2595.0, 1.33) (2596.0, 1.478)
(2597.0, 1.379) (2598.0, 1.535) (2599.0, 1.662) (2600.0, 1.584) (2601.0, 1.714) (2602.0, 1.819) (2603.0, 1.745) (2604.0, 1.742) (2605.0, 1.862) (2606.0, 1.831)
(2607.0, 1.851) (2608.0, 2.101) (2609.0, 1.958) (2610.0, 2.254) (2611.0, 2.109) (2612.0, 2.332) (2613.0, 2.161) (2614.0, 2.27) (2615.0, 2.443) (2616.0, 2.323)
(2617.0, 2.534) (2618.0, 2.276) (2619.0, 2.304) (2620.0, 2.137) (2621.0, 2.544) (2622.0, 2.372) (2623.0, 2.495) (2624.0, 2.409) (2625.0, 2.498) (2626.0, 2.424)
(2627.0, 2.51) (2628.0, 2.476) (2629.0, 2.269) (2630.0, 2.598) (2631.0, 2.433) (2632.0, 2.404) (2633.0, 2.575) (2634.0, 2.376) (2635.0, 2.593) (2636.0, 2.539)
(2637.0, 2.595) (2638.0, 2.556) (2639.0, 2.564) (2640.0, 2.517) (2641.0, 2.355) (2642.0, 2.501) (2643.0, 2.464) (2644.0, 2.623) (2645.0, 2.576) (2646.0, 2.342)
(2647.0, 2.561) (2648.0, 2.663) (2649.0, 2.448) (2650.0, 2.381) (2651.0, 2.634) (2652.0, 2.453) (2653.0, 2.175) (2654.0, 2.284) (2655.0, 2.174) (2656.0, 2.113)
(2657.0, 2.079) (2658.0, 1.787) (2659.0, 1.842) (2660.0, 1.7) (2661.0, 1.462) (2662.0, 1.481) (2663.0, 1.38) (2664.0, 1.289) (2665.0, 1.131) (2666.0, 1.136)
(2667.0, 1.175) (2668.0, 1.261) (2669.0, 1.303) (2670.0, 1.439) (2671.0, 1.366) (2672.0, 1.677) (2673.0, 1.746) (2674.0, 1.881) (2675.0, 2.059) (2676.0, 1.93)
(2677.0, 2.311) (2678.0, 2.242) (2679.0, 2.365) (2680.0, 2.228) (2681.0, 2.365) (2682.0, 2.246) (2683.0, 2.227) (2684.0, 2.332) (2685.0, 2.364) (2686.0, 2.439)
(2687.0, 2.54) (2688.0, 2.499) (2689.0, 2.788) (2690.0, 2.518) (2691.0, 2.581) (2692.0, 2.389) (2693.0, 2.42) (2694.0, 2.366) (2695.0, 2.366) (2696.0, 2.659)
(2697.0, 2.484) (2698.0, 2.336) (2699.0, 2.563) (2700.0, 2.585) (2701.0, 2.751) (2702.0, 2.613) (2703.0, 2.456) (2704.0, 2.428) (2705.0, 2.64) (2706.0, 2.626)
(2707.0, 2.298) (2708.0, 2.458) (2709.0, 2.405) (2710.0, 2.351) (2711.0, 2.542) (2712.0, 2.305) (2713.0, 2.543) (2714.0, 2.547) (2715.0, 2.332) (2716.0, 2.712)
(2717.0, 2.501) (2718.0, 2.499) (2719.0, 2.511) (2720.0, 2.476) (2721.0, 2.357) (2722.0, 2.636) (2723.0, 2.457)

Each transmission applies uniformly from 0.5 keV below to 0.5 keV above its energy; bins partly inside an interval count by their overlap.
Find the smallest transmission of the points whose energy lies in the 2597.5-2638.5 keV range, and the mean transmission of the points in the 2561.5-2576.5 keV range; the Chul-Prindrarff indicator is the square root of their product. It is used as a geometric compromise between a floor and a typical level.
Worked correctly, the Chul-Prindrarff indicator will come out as 1.7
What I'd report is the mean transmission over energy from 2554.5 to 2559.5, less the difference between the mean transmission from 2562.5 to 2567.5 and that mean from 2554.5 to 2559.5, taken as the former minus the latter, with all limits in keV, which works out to 2.4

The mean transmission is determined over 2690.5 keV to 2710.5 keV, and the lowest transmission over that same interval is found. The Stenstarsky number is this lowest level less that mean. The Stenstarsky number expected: -0.19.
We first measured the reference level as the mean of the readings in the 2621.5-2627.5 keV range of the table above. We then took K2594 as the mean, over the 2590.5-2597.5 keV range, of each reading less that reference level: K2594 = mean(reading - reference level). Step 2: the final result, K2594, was -1.1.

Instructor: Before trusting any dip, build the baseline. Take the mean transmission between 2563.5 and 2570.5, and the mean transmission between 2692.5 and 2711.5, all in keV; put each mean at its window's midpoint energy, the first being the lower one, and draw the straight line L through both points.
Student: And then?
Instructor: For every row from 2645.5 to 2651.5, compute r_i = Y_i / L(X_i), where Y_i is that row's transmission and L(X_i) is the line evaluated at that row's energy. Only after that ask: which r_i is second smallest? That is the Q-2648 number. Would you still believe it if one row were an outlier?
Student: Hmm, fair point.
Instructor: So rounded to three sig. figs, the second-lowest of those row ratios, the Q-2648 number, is 1.03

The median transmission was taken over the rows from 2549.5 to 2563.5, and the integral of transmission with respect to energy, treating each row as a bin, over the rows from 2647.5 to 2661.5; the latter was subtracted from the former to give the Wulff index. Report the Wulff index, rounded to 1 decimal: -28.0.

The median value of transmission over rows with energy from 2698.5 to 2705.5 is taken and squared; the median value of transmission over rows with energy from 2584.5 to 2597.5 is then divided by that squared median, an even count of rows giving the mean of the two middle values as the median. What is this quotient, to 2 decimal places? 0.20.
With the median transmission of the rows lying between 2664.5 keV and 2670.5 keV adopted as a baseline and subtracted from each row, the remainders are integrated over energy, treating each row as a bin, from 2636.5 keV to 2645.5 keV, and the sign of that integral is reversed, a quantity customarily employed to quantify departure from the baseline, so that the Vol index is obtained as -11.79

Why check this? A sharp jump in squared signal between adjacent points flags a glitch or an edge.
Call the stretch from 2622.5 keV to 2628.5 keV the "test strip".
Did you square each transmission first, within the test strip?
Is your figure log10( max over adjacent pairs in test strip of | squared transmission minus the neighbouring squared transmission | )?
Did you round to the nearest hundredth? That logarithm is -0.36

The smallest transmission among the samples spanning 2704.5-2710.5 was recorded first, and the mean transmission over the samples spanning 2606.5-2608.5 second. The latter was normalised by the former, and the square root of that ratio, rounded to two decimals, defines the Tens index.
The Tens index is 0.93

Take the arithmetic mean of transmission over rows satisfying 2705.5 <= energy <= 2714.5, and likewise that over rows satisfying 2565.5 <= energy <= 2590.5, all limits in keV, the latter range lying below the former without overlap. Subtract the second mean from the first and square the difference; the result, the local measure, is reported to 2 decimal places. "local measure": 0.59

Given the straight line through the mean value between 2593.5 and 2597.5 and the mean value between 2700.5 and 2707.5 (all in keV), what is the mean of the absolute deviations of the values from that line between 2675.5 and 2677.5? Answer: 0.19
